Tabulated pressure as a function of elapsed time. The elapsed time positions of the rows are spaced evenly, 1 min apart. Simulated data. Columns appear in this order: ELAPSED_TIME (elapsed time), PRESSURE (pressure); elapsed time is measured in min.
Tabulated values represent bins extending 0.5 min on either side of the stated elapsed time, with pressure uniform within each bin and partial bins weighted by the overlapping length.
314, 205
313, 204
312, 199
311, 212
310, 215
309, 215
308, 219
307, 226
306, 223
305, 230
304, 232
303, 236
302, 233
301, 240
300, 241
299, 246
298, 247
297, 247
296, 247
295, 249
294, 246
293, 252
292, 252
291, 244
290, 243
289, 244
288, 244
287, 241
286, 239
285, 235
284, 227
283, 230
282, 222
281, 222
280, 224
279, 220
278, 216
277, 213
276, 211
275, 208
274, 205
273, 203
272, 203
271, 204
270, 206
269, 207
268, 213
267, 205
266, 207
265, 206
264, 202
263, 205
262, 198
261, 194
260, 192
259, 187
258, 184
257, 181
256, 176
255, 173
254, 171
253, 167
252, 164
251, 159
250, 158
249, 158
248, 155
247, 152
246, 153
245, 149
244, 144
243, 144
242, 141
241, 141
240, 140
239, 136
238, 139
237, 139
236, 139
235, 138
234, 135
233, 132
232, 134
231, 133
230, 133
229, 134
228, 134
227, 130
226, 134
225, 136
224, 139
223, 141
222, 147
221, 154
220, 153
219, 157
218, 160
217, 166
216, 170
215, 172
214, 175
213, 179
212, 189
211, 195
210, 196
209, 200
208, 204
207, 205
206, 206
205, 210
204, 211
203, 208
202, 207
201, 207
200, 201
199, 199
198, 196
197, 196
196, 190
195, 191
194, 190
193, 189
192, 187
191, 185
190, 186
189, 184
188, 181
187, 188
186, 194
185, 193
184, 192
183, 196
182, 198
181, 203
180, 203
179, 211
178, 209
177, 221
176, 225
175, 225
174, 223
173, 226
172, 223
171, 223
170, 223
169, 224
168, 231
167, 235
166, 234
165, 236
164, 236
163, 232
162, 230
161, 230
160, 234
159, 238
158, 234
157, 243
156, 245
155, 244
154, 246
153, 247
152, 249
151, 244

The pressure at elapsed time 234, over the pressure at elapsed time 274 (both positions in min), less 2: -1.34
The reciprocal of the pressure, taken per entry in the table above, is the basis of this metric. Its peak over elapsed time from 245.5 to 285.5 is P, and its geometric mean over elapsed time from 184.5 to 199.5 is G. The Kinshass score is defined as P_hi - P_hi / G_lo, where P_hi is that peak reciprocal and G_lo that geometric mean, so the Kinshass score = -1.2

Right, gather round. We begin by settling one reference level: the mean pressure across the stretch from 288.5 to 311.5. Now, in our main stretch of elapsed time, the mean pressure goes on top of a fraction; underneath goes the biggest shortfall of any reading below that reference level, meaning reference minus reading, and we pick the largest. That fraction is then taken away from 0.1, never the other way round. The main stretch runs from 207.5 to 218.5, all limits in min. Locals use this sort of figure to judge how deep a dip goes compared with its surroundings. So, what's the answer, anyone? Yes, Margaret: -2.3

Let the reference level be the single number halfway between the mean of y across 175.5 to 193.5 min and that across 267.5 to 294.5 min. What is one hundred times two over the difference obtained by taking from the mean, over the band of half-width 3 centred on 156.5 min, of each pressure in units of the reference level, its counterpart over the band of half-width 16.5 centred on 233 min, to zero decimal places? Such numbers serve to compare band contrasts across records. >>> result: 428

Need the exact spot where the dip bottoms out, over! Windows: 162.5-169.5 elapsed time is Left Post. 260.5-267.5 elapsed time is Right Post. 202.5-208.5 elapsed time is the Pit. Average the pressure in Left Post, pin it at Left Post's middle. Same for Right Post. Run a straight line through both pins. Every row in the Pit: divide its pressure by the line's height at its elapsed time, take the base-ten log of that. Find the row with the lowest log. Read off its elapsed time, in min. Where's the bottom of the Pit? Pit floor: 208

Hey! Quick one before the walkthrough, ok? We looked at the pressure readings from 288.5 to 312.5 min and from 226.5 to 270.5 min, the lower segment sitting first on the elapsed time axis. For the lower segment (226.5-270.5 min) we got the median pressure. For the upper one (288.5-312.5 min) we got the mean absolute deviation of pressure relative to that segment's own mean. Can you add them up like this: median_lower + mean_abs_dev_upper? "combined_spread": 169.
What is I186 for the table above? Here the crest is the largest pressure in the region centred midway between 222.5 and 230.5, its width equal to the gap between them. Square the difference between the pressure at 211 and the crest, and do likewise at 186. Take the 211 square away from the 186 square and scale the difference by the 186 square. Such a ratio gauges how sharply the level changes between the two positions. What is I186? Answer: -0.04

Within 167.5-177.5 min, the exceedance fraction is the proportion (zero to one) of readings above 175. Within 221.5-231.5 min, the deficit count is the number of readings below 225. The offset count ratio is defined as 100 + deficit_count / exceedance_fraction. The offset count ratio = 110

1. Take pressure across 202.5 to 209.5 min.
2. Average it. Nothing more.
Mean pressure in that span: 206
